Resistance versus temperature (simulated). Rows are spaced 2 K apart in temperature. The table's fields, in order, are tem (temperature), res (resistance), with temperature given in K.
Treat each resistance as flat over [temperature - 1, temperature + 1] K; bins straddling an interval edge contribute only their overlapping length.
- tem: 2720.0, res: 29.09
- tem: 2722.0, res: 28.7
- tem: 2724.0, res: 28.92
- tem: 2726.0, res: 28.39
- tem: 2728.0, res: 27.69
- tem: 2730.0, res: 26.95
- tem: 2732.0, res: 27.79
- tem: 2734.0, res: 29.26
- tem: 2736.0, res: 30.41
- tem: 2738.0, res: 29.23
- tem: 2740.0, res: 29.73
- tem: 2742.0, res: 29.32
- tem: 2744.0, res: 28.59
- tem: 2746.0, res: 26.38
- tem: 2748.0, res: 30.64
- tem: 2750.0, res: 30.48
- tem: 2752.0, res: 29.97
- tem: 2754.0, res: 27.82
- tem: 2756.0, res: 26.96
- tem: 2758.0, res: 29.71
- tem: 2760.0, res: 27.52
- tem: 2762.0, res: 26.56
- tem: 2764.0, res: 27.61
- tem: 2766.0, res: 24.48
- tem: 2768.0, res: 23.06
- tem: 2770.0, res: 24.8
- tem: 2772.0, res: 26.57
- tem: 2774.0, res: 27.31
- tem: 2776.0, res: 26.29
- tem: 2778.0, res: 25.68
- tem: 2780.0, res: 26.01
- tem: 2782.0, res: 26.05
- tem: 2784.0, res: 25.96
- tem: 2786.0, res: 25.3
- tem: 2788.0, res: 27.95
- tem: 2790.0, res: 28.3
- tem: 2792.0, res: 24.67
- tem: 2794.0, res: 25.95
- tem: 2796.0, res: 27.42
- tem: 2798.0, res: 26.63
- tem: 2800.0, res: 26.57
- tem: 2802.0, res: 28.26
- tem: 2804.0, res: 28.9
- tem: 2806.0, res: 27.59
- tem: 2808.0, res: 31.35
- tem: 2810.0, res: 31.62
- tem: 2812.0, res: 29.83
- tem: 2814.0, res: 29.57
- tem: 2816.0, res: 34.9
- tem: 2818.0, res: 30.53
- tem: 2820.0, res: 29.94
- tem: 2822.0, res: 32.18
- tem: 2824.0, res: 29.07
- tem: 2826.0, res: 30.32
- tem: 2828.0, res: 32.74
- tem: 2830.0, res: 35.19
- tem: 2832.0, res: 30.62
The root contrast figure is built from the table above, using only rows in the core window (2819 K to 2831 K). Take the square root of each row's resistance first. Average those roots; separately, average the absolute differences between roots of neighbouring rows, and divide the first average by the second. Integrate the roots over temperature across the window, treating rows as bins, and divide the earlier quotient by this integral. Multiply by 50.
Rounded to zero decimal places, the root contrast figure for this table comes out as 20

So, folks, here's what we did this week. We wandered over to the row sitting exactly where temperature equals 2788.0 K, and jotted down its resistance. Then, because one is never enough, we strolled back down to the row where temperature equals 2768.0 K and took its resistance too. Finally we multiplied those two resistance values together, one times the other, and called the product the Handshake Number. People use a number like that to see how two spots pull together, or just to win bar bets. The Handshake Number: 645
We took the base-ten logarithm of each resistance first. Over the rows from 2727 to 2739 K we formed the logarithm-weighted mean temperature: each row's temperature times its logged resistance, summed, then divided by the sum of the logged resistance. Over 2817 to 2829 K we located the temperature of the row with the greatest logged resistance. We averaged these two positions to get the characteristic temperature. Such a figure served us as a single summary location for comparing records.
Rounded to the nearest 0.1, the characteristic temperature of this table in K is 2780.5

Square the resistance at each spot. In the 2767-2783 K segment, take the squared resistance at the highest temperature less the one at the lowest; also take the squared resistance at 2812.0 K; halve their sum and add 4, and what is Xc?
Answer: 522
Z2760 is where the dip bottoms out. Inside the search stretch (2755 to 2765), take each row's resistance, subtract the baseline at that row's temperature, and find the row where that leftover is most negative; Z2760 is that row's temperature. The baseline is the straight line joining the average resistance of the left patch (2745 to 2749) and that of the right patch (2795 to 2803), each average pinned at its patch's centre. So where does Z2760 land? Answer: 2762.0 K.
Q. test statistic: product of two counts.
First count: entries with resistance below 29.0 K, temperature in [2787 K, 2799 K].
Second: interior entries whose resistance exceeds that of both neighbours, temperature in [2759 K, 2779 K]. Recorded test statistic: 12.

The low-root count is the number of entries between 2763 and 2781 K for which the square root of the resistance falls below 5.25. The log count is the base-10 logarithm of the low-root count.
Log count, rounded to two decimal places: 0.90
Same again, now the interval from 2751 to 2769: 0.70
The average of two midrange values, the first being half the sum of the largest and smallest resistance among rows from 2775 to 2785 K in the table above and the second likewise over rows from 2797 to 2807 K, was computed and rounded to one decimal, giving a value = 26.9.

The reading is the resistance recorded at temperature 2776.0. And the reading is 26.29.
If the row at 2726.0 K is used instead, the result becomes 28.39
